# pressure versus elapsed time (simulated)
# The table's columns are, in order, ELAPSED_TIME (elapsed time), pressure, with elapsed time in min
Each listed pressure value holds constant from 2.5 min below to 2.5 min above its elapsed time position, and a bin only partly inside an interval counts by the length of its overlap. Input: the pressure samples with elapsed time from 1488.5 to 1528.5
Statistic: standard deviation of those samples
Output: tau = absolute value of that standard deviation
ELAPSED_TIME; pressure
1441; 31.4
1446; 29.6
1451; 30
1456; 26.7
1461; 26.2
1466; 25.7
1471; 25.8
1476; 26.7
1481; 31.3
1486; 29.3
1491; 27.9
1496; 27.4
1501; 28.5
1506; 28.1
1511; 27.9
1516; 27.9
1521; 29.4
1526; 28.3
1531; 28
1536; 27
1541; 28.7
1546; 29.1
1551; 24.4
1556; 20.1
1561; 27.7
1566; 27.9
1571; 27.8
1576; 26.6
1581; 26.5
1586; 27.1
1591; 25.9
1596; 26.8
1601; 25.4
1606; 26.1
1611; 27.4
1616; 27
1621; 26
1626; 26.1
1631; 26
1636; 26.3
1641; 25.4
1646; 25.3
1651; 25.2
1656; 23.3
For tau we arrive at 0.6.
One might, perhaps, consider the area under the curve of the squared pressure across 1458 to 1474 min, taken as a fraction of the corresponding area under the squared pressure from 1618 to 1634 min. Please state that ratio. 1.0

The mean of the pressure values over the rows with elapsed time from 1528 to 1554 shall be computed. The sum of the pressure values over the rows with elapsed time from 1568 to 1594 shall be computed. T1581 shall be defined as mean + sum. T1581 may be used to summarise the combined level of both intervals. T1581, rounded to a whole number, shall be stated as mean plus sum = 161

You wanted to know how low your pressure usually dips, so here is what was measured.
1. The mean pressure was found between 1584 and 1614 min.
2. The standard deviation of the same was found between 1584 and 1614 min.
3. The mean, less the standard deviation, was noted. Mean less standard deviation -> 25.7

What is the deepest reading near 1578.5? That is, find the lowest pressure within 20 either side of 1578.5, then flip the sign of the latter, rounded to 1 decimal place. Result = -25.9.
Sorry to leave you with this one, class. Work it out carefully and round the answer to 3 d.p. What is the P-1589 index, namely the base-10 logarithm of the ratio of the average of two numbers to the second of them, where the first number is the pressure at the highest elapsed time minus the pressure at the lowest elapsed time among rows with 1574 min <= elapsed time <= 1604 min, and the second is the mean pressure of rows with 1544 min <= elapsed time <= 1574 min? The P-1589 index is -0.321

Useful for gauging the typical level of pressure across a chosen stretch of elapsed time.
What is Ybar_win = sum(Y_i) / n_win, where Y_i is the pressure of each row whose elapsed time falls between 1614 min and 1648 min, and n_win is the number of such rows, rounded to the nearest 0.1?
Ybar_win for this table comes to 26.0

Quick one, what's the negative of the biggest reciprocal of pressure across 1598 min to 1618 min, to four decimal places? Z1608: -0.0394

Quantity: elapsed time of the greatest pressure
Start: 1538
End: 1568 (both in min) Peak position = 1546 min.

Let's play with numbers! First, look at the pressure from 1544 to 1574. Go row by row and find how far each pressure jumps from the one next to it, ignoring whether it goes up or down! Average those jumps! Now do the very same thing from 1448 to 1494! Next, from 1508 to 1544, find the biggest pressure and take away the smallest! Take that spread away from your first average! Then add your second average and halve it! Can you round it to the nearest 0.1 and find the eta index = 1.3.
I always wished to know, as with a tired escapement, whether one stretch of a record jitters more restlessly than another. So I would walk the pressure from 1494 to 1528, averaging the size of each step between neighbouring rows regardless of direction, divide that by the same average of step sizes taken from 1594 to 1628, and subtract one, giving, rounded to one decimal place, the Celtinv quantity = -0.1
